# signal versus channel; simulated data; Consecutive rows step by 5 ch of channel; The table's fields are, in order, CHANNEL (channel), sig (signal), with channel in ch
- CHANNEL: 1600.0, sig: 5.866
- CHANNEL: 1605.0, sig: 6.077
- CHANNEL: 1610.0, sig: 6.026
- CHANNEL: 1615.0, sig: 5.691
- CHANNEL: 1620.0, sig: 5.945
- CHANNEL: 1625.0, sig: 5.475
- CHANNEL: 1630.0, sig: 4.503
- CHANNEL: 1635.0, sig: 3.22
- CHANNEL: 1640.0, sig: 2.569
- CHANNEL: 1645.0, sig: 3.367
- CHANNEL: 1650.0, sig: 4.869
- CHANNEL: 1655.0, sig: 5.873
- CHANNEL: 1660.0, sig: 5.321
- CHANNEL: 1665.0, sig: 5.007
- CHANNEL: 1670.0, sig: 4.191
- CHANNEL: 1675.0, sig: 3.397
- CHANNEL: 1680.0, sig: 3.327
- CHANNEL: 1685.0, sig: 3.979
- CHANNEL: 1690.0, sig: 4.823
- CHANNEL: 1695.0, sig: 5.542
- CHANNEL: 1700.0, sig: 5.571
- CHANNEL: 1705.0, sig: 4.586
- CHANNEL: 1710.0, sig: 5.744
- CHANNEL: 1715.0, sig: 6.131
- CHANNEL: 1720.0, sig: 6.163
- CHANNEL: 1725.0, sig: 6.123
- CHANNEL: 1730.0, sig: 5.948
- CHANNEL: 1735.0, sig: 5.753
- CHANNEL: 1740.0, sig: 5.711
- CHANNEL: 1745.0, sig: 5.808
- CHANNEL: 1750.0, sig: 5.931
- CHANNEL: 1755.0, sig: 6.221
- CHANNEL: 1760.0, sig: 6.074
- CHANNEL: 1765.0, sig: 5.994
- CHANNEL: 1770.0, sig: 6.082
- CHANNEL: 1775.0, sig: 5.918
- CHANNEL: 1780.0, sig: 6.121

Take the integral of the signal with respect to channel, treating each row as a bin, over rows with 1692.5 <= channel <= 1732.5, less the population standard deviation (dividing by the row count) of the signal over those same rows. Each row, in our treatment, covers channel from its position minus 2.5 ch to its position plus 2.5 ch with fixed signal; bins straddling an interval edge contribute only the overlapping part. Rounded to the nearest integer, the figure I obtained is 229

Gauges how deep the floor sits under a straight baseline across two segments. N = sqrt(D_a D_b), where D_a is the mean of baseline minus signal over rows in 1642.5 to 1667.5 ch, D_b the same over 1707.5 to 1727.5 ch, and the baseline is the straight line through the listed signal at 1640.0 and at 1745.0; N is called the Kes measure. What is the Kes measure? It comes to 1.4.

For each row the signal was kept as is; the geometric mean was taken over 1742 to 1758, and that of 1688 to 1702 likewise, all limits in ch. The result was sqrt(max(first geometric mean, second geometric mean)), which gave 2.45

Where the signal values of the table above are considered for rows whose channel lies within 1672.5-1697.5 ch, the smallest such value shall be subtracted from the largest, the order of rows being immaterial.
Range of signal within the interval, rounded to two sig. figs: 2.2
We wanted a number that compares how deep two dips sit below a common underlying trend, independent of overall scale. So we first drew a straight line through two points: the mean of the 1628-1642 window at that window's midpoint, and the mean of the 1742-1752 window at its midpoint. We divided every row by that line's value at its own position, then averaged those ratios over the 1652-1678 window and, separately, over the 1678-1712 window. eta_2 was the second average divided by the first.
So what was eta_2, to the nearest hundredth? 0.86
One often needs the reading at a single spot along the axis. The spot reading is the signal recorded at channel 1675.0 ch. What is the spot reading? 3.397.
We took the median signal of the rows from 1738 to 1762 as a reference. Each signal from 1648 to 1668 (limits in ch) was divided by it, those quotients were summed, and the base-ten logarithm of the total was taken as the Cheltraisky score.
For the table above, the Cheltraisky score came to 0.551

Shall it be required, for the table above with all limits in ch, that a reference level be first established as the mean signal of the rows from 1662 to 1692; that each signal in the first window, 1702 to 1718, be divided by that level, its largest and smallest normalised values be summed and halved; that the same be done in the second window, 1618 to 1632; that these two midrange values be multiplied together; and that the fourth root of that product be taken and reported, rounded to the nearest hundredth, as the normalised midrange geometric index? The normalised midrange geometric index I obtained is 1.13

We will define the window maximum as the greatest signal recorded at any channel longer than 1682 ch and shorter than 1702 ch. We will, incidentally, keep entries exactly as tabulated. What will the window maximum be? 5.571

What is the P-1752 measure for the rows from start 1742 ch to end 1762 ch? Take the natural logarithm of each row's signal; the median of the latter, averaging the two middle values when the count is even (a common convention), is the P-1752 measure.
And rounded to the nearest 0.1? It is 1.8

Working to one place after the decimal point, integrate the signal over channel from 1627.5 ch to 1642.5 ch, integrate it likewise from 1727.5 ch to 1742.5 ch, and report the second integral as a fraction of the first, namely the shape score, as 1.7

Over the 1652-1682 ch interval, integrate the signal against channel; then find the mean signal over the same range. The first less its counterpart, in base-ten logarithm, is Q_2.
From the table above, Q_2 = 2.12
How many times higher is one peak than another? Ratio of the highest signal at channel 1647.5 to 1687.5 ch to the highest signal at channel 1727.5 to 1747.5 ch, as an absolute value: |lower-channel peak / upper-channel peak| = 0.987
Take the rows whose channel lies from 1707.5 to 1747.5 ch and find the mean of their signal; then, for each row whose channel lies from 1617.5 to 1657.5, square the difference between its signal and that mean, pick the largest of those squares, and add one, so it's 12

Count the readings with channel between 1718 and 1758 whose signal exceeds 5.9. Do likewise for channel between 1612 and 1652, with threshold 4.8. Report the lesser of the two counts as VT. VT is 4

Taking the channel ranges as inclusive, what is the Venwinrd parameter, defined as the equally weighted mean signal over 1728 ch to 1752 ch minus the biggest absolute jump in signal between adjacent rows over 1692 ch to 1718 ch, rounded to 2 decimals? 4.67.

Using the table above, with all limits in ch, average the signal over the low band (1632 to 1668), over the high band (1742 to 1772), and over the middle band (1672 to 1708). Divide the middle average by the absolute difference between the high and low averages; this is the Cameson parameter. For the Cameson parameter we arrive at 2.6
